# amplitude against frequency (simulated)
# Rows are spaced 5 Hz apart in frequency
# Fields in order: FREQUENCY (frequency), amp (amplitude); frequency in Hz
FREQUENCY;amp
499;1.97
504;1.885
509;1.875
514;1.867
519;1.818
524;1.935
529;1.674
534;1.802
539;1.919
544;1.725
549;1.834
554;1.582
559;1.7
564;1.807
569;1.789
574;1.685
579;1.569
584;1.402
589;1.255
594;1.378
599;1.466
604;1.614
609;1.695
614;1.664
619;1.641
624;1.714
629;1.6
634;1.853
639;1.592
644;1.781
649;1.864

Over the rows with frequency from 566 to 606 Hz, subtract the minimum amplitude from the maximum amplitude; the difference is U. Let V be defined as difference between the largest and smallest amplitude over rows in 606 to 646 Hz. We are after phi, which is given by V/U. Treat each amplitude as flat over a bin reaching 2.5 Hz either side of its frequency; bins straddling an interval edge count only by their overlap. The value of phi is 0.49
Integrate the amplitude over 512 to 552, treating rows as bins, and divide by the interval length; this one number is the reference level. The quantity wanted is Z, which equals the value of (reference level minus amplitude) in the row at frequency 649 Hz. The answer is -0.046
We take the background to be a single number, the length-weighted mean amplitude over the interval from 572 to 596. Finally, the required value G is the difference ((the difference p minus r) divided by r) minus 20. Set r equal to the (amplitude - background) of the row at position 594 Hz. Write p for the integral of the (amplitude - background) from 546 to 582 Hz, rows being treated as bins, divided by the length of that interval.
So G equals -24.3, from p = 0.251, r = -0.1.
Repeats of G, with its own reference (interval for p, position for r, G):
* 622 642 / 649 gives -20.4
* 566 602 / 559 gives -20.8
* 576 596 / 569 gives -21.1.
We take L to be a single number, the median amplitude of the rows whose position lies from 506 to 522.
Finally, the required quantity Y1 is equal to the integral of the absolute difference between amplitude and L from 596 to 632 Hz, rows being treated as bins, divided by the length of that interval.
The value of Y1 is 0.24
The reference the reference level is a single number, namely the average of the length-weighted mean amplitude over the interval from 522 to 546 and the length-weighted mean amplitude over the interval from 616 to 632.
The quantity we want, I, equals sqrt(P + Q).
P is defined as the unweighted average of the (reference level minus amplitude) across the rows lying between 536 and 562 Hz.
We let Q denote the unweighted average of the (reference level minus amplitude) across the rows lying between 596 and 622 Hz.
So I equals 0.32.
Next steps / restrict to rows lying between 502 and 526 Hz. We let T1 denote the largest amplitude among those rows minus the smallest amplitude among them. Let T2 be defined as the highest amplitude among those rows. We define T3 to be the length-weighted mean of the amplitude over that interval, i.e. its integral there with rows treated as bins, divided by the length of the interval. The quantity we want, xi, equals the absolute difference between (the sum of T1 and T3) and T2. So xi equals 0.06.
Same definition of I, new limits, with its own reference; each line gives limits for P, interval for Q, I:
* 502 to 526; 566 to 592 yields 0.23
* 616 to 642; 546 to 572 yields 0.21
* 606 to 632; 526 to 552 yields 0.12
